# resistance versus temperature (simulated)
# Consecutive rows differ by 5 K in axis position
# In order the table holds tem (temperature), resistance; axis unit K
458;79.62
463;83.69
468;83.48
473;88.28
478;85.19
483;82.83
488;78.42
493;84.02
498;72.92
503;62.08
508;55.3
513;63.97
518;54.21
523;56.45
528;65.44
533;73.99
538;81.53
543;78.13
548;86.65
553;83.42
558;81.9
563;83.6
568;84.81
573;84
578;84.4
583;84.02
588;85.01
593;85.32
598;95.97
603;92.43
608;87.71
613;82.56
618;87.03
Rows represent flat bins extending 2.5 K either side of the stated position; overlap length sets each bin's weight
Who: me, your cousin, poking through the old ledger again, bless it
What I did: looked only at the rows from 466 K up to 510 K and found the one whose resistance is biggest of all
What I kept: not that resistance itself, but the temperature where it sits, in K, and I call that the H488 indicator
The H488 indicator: 473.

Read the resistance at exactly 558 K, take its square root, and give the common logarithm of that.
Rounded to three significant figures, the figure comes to 0.957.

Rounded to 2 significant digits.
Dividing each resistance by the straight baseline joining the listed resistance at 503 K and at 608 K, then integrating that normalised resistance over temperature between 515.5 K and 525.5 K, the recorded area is 8.3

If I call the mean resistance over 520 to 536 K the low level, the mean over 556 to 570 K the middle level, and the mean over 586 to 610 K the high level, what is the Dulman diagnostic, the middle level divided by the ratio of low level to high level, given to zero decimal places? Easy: 114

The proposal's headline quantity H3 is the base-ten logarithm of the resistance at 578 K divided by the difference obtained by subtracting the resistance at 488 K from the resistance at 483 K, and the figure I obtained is 1.28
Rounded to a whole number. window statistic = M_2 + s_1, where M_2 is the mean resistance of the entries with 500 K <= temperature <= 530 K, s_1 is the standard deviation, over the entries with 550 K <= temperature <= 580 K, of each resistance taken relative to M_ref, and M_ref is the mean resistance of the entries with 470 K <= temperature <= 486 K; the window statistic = 61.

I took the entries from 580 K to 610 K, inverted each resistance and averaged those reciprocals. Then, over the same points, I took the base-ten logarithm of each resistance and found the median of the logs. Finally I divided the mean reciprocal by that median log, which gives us 0.0059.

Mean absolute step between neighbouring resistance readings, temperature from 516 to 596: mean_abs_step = 3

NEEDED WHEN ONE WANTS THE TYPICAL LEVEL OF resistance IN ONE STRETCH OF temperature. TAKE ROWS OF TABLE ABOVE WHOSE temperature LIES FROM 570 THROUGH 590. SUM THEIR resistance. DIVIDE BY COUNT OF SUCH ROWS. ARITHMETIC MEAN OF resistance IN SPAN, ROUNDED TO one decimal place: 84.4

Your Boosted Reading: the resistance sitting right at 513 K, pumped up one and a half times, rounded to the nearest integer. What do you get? 96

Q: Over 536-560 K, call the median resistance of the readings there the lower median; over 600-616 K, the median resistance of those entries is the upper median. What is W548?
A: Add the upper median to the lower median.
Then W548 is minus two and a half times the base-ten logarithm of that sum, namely -5.57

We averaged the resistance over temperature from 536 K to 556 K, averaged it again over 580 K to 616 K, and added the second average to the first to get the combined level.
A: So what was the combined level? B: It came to 170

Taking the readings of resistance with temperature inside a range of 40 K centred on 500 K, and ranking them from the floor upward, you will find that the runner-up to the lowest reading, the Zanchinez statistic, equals 55.3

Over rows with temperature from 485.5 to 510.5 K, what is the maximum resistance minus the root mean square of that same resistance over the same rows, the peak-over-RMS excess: 13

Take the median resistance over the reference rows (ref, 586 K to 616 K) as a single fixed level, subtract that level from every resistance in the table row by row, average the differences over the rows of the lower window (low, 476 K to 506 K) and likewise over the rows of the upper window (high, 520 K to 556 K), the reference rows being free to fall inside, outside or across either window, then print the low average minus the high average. 2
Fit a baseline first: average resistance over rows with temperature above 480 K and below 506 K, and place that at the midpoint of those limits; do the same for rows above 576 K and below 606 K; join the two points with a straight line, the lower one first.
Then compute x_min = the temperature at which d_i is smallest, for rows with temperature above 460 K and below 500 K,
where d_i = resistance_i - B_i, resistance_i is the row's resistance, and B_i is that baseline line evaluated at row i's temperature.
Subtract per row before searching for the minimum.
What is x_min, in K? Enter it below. 498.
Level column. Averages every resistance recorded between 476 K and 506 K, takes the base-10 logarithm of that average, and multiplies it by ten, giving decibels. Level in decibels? 18.9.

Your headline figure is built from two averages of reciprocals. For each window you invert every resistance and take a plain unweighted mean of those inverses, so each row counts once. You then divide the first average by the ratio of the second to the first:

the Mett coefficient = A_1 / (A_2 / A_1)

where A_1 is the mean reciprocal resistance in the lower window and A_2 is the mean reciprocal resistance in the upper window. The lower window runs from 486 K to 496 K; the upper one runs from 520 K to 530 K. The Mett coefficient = 0.0092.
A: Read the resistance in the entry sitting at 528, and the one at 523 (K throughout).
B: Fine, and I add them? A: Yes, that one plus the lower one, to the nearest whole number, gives 122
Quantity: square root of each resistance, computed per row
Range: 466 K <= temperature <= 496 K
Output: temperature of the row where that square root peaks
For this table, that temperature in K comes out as 473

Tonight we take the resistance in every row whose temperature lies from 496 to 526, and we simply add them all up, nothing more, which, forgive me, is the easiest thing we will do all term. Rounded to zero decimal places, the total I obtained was 365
